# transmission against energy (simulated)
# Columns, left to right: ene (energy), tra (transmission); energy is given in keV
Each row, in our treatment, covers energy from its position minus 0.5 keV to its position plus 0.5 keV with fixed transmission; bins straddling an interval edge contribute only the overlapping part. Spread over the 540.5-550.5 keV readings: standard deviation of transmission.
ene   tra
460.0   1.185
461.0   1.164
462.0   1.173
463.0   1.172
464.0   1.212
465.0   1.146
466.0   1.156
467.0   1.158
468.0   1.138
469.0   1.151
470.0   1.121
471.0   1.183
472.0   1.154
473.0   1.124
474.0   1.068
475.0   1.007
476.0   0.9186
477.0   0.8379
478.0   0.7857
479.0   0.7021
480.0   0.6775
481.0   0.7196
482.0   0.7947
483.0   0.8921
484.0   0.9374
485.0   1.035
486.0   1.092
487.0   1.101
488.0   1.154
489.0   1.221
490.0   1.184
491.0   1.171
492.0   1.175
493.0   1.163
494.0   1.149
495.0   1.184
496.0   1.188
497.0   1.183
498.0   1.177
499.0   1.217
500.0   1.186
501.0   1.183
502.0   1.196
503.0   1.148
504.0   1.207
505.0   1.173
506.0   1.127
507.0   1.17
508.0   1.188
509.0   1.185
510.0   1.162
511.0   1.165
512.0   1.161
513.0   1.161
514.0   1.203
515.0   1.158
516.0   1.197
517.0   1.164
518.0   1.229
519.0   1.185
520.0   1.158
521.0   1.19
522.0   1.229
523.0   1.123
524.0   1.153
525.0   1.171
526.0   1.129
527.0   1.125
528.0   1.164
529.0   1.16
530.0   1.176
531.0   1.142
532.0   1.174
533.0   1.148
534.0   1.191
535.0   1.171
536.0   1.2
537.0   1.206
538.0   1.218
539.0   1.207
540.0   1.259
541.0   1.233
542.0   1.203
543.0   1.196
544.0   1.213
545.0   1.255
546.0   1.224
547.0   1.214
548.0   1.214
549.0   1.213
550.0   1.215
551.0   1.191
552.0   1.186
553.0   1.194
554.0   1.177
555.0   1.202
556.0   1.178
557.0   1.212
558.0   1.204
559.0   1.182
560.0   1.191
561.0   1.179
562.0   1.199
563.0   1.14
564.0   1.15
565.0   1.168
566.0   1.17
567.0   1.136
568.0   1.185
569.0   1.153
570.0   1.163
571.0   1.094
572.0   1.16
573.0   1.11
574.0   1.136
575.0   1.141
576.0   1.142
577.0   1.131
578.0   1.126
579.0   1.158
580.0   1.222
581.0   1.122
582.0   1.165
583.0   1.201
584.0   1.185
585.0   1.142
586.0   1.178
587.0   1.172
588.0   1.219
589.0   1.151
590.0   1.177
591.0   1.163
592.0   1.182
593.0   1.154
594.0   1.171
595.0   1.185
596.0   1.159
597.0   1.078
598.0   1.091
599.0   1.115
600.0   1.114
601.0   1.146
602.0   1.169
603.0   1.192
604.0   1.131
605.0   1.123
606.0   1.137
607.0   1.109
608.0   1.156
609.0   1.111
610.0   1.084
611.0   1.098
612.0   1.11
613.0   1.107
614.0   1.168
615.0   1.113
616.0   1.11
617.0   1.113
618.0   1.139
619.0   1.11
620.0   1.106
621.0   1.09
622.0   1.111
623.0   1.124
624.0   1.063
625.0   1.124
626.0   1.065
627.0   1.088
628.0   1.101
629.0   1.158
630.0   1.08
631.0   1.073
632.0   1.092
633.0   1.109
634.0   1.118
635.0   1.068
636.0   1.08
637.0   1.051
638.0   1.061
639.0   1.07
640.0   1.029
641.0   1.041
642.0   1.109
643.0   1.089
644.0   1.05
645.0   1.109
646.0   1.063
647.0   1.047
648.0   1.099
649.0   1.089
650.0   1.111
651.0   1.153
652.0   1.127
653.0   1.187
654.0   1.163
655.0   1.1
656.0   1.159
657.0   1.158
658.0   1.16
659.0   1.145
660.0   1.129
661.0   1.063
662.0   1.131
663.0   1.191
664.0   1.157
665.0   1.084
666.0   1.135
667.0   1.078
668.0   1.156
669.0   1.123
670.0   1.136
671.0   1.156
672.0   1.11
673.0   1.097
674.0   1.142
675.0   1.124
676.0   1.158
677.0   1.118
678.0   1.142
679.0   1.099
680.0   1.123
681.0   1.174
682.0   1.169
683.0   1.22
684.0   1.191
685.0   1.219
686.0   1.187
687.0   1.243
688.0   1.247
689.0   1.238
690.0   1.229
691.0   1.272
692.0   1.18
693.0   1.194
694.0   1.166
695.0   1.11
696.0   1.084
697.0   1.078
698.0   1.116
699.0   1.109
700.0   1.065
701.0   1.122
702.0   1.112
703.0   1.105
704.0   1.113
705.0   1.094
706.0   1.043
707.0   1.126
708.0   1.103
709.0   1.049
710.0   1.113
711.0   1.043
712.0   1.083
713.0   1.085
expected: 0.016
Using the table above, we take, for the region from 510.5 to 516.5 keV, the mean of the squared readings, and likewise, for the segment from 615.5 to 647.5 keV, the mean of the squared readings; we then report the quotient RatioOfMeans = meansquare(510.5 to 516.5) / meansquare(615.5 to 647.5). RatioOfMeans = 1.2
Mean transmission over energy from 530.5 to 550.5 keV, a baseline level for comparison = 1.20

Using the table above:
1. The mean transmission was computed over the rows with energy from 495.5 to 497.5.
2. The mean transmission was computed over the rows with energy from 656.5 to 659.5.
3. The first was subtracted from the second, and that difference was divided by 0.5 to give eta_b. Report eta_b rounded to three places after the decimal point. -0.062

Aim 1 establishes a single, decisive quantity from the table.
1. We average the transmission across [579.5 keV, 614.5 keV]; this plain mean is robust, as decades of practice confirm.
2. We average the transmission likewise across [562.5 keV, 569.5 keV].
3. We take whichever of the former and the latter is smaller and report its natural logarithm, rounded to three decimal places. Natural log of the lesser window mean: 0.138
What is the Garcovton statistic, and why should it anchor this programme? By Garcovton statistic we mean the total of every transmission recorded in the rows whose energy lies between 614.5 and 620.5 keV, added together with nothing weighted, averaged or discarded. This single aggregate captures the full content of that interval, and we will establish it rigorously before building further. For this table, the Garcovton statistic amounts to 6.7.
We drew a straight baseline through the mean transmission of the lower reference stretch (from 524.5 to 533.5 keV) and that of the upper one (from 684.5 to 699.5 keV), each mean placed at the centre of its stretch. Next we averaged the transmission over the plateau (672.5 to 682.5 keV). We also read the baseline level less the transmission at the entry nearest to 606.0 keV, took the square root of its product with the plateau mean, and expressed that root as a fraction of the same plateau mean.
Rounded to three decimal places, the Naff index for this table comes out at 0.159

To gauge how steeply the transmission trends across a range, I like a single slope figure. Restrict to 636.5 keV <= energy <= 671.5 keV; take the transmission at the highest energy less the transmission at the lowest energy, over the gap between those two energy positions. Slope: 0.0031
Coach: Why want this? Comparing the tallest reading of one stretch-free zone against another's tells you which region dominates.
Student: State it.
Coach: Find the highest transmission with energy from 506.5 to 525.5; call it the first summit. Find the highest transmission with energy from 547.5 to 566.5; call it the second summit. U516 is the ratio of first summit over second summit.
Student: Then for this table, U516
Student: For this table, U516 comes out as 1.01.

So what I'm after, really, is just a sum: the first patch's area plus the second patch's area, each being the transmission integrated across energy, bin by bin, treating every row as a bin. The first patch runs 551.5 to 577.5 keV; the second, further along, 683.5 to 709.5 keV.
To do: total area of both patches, 60.1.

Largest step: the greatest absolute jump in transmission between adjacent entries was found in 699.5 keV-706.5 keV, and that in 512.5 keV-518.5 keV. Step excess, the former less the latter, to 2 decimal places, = -0.01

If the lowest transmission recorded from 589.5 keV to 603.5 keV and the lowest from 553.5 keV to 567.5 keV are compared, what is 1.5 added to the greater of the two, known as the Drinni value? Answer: 2.64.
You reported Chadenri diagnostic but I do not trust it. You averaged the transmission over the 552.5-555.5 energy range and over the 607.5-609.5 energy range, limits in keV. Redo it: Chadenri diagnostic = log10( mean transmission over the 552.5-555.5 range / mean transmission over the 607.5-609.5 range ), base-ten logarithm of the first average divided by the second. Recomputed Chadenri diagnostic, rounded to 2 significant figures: 0.021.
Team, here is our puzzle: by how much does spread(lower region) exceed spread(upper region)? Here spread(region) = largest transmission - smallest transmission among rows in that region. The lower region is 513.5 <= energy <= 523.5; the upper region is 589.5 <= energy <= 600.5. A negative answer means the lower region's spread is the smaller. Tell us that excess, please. -0.001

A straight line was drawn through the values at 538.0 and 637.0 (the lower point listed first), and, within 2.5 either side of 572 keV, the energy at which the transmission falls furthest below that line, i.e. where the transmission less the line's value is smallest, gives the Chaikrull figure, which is 571.0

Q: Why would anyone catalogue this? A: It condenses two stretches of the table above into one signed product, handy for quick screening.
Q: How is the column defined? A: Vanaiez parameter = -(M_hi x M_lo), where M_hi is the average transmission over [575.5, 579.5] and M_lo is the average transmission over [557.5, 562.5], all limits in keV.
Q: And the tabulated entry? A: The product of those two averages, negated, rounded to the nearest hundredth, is -1.36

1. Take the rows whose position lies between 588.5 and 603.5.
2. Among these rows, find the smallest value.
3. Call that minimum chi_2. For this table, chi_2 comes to 1.078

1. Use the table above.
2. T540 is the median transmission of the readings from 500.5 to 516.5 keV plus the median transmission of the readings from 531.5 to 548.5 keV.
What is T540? 2.38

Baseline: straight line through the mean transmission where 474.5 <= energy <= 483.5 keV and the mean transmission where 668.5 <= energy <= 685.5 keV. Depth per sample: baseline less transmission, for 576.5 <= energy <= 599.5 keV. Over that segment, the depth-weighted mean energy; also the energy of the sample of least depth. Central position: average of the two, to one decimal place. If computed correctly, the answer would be 583.6 keV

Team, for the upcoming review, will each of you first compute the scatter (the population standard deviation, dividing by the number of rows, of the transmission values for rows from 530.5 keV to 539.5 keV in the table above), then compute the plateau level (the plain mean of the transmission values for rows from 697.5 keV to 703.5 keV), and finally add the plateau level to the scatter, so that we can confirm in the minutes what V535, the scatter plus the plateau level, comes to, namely 1.13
